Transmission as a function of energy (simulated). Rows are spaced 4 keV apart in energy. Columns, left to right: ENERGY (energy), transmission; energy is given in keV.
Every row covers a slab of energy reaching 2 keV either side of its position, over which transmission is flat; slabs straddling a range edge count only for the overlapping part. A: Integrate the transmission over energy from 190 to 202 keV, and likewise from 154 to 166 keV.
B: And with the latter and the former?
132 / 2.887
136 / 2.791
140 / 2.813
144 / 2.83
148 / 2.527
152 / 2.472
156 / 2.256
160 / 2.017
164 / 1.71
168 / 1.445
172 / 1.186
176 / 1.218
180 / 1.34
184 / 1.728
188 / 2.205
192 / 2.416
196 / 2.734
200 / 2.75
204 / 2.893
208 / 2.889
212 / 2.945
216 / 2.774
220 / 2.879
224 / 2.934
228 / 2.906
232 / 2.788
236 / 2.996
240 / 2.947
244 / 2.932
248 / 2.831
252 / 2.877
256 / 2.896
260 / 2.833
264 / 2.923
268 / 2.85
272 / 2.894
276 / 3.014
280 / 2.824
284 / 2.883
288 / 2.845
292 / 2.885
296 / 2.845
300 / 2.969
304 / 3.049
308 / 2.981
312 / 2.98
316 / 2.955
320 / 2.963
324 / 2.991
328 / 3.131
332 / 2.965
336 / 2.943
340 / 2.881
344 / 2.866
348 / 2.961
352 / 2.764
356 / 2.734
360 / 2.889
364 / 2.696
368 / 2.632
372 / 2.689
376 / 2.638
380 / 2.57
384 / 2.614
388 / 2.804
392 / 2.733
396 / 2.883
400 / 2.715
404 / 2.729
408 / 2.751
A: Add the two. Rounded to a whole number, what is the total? 56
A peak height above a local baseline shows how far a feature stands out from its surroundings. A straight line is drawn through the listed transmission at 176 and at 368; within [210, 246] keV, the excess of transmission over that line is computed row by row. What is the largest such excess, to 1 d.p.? 1.5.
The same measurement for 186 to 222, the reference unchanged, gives 1.5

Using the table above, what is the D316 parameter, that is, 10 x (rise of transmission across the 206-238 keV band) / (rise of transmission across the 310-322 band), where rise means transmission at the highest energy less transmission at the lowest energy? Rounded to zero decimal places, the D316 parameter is -63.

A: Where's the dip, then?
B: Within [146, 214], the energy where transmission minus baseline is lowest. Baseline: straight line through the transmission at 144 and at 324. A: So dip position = 172 keV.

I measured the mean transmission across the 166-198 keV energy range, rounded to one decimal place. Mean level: 1.8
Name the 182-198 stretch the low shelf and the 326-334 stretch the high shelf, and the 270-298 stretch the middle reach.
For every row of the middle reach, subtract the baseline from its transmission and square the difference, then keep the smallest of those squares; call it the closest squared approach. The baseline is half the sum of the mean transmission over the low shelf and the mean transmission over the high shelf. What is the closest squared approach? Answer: 0.027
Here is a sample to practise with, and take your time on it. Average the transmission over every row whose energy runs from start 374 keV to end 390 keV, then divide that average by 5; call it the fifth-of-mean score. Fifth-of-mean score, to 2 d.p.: 0.53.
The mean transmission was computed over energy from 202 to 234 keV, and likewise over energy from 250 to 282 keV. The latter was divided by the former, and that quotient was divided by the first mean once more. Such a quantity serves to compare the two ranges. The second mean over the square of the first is 0.349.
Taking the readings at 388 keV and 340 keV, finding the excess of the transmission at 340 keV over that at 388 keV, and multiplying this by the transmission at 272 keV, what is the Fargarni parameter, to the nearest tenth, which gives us 0.2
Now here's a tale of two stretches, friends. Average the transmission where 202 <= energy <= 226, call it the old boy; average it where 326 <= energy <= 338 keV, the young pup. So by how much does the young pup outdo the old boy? 0.13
